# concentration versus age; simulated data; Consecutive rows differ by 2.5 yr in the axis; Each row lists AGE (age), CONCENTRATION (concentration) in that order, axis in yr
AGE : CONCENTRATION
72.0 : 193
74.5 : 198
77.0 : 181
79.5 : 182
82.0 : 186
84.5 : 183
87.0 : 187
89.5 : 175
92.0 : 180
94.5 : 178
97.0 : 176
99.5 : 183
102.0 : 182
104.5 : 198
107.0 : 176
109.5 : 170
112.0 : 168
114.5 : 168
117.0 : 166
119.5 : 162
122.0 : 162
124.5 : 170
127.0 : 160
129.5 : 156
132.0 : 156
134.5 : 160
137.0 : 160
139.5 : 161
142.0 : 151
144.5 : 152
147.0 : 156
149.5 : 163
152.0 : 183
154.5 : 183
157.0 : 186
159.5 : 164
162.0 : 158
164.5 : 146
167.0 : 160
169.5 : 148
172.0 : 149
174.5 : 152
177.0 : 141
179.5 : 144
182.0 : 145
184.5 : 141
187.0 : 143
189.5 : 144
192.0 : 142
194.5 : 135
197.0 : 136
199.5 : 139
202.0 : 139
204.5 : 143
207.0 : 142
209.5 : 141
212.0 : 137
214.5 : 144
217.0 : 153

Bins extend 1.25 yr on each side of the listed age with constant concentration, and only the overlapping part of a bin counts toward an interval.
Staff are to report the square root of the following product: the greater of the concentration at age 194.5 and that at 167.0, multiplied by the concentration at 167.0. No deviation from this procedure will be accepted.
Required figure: 160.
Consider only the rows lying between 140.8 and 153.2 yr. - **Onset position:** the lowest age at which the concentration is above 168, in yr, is 152.0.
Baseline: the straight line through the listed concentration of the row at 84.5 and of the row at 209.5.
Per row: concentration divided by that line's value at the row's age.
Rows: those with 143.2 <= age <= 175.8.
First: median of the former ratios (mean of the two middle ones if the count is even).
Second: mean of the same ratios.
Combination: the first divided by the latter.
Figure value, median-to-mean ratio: 0.98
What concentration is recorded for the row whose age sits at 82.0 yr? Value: 186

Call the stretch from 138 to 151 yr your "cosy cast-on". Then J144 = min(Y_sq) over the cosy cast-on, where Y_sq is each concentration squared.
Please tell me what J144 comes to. 22801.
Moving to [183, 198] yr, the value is 18225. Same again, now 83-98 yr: 30625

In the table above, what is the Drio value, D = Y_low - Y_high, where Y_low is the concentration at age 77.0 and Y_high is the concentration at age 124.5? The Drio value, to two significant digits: 11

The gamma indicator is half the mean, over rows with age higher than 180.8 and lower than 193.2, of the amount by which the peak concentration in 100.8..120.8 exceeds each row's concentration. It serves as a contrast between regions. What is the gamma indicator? 28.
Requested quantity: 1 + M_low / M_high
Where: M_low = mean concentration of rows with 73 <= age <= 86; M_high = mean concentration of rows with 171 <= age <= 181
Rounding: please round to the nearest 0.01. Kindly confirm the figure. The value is 2.27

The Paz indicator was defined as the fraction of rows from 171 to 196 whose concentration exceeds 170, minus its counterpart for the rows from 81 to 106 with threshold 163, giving -1.0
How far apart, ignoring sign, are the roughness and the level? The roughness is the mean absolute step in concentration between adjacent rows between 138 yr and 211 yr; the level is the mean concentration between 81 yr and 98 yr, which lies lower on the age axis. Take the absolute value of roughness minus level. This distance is 175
